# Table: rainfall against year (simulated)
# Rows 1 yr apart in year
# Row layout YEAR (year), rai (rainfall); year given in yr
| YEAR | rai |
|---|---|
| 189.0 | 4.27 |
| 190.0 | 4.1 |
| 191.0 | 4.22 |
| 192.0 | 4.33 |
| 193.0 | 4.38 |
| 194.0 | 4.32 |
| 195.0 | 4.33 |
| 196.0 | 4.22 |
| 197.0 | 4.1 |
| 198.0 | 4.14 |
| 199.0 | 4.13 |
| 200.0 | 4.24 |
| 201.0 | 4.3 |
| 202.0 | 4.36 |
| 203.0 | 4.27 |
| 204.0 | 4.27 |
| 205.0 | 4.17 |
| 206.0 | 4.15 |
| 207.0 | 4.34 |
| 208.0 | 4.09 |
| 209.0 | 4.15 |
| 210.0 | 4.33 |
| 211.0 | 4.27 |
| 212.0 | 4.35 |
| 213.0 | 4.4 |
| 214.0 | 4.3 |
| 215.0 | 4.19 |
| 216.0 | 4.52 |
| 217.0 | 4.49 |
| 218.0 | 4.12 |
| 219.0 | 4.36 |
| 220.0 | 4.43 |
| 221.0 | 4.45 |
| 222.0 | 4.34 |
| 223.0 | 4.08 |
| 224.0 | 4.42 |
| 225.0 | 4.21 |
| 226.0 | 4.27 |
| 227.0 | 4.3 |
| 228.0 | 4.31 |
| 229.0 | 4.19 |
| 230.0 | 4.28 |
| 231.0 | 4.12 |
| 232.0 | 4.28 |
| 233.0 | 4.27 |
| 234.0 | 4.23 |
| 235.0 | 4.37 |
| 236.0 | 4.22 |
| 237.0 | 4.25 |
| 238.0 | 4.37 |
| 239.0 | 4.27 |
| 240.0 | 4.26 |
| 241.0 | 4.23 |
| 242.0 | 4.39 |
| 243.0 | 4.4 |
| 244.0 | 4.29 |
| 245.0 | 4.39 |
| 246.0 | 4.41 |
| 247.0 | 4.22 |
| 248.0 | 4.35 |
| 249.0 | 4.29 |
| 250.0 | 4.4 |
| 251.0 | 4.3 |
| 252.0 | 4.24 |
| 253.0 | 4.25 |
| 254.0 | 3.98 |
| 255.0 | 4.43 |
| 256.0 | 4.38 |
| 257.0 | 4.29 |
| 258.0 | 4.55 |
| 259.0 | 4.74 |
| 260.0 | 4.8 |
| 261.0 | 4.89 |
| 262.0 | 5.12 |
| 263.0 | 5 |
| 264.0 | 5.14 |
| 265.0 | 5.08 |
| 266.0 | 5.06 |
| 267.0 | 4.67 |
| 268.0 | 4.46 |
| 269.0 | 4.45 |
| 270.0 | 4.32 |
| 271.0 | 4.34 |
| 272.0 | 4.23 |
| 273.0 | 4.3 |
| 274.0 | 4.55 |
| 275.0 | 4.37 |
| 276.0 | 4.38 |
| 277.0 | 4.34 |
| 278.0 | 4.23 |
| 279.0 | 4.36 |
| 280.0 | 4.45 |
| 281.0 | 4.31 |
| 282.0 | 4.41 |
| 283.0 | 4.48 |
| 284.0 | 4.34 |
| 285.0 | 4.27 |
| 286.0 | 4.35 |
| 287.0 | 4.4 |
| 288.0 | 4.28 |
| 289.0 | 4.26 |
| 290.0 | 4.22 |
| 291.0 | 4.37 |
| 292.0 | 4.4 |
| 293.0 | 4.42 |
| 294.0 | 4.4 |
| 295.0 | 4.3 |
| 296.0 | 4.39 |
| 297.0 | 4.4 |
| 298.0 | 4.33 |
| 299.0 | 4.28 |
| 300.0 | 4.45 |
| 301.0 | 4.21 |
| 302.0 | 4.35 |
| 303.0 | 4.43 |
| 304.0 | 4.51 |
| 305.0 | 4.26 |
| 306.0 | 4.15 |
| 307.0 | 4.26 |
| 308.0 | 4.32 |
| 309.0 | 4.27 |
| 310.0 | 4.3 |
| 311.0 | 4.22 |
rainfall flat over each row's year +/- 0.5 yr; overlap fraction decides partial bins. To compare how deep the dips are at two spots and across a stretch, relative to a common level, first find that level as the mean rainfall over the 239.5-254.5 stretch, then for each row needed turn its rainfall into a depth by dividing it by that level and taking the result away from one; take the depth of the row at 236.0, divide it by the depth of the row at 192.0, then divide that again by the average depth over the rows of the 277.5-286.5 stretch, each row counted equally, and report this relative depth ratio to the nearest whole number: 138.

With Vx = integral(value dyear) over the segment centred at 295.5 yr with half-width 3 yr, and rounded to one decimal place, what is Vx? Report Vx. 26.2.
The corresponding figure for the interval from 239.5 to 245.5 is 26.0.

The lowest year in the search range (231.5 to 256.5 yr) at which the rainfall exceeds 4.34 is 235.0 yr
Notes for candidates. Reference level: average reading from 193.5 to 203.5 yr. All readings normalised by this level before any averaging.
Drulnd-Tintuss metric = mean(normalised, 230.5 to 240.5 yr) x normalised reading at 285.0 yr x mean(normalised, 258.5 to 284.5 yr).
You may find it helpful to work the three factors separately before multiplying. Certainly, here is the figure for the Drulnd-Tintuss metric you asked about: 1.09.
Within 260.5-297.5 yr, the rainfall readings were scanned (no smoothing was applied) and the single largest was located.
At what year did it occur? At 264.0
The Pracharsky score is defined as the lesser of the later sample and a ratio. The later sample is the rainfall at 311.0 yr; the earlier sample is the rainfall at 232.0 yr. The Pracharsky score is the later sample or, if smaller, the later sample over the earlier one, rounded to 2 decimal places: 0.99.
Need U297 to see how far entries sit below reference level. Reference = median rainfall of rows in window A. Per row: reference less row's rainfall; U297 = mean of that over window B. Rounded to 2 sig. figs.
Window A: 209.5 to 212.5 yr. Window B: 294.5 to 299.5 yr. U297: -0.010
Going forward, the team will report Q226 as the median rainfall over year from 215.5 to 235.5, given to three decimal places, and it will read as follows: 4.290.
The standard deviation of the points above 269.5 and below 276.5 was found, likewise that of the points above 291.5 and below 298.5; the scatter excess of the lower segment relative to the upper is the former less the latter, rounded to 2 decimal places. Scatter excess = 0.05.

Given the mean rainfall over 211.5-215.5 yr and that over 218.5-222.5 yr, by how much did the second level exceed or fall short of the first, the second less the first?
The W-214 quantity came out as 0.085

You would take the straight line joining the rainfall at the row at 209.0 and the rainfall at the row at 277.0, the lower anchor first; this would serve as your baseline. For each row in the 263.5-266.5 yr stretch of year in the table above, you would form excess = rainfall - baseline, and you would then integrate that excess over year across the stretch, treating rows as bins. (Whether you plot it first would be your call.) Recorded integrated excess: 2.4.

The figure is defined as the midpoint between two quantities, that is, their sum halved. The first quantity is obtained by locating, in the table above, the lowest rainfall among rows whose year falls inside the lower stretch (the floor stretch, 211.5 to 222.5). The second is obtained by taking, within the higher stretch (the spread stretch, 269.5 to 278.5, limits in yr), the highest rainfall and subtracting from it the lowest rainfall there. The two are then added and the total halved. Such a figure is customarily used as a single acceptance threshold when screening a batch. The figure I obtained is 2.22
